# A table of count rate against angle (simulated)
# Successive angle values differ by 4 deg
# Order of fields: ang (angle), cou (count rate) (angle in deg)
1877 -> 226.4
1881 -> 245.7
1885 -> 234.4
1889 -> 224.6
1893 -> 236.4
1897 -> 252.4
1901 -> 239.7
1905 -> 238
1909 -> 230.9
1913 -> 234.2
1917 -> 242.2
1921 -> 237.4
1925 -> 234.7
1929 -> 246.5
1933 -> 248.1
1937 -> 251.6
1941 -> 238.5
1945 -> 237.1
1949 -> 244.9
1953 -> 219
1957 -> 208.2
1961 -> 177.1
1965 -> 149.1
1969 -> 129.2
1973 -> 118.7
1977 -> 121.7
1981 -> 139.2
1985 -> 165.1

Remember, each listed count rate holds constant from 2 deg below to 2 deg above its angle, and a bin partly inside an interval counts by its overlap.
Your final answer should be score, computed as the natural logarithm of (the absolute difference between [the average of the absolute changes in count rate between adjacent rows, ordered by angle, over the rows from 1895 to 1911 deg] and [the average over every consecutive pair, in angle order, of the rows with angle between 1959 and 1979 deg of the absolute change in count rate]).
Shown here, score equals 2.1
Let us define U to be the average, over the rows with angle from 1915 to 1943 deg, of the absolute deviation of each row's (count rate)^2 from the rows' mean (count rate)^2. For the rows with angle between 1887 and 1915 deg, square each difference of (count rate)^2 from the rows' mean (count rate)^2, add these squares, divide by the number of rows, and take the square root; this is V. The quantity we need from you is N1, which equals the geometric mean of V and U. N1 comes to 3091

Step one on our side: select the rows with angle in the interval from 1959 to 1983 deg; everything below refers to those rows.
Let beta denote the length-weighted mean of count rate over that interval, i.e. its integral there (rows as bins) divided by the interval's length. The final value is 139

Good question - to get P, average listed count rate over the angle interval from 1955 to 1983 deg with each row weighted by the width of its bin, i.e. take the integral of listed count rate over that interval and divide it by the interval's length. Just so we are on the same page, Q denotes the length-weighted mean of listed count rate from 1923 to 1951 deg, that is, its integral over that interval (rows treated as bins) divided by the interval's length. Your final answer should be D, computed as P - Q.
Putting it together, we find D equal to -94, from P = 149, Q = 243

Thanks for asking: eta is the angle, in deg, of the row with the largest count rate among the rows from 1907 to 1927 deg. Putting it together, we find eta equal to 1917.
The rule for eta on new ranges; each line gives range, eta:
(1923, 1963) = 1937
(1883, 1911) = 1897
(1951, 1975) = 1953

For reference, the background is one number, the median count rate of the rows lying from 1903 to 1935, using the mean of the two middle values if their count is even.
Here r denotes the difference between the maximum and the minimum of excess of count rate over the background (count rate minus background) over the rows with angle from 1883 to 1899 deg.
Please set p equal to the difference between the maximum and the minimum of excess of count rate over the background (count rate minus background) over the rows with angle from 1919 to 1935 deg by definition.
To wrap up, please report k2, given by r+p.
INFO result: 41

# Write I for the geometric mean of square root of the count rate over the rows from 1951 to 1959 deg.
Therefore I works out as 14.6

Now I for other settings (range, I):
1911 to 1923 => 15.4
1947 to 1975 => 13.1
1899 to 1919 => 15.4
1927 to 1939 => 15.8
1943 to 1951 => 15.5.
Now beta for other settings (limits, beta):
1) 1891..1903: 243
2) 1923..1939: 245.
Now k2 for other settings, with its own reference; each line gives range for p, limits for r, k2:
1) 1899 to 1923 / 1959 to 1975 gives 70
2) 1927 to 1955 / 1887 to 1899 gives 60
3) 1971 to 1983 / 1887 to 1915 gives 48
